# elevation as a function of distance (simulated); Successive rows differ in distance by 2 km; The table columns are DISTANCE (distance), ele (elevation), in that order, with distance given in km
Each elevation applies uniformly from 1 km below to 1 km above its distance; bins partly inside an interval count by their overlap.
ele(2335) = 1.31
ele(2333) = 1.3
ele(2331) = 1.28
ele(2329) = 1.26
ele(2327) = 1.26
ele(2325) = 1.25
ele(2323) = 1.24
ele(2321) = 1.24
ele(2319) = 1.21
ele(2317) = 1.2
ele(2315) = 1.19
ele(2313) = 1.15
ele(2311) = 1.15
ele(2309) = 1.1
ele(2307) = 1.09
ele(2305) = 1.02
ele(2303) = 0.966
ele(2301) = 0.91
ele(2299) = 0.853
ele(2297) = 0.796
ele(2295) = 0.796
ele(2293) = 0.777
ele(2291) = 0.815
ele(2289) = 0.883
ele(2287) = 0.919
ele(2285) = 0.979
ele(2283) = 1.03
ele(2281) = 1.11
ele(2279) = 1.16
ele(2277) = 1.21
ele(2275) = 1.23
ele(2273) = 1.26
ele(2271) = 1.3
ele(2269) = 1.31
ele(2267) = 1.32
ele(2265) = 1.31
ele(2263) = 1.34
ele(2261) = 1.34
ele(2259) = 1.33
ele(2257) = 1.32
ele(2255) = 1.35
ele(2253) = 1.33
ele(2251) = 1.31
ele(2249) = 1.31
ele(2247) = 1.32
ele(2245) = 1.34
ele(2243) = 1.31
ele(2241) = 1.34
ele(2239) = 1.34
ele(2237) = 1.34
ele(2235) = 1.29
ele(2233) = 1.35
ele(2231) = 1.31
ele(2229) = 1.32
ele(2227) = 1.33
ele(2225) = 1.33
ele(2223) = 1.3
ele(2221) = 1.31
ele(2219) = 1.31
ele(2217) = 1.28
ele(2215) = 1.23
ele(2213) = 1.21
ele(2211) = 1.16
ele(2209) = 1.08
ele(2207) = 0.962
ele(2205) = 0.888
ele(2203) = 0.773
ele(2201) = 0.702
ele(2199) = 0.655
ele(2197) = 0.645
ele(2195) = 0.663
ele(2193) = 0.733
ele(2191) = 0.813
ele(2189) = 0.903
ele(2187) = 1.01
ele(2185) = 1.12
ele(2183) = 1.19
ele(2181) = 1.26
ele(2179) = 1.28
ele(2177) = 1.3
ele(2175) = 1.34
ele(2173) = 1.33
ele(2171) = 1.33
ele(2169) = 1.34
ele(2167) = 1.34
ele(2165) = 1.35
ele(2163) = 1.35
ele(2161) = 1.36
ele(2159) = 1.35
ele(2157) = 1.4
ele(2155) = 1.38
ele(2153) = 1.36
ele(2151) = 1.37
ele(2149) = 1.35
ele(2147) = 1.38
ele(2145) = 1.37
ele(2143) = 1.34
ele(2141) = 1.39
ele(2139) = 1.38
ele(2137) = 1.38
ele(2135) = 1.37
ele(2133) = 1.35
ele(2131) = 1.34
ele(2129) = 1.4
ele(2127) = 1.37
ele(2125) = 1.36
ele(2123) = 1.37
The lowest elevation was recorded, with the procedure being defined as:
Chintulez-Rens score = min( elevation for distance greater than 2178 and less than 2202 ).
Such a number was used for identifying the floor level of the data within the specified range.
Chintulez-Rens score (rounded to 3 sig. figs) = 0.645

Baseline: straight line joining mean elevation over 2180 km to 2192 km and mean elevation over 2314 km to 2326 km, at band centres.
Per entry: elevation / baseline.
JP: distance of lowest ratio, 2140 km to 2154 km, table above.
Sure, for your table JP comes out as 2149 km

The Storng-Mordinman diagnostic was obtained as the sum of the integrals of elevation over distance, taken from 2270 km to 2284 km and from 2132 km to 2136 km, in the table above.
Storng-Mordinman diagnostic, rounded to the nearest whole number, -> 22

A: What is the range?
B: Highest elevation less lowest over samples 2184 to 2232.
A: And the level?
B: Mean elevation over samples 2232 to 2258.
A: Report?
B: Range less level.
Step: -0.6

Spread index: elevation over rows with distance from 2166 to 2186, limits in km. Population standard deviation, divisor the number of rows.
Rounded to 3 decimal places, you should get 0.071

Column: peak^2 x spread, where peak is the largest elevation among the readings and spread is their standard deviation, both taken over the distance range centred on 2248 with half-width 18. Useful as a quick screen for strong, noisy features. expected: 0.03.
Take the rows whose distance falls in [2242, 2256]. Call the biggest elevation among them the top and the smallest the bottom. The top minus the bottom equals 0.040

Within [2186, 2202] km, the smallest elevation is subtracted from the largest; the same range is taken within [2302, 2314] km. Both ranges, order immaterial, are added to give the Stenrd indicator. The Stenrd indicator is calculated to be 0.5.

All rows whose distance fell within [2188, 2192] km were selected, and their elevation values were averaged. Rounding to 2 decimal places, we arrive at 0.86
